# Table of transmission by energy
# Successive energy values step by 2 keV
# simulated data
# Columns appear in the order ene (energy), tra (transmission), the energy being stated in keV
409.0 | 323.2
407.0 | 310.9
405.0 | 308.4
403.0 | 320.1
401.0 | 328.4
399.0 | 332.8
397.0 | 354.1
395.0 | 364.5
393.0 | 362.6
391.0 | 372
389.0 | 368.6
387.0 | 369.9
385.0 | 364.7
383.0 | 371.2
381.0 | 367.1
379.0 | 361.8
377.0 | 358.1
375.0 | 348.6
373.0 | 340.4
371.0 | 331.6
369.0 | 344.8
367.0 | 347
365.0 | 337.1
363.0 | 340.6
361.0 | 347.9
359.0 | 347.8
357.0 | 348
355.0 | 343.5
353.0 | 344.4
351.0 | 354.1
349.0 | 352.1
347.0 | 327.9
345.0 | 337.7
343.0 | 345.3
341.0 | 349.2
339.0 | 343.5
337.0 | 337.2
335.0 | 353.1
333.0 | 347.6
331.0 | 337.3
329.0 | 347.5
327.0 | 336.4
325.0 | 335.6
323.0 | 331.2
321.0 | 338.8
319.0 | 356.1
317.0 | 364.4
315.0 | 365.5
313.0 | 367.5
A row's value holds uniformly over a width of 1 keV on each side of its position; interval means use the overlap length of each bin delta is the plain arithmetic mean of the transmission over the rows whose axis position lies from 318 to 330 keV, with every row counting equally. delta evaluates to 341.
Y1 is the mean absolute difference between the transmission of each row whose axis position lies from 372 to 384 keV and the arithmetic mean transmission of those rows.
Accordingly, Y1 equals 8.9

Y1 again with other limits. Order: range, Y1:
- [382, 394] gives 3.0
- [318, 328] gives 6.6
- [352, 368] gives 3.1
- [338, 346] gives 3.3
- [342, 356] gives 6.2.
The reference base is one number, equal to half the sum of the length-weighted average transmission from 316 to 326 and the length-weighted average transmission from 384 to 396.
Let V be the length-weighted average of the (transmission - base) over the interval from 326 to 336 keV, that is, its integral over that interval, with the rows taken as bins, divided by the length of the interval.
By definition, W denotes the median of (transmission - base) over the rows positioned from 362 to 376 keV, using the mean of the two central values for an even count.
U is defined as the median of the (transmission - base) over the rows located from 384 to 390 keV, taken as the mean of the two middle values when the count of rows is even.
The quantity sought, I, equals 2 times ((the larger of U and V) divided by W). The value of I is -2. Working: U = 12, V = -11.8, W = -16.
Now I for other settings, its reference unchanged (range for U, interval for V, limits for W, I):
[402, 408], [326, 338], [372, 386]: -5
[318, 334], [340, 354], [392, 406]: 1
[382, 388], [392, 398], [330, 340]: -2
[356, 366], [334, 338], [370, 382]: 6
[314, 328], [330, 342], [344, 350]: 1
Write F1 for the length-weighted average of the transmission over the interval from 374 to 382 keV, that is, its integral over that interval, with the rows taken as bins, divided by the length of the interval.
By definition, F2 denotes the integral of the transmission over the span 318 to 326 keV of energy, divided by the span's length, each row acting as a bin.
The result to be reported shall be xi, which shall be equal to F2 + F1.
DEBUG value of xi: 699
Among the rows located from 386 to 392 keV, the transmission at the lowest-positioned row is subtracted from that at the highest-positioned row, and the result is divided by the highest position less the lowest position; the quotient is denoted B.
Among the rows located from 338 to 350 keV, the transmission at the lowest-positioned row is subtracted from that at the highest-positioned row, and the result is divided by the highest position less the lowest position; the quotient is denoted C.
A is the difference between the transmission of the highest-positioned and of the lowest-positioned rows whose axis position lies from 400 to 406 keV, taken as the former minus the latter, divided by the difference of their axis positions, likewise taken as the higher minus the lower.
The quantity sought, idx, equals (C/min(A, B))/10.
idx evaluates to -0.02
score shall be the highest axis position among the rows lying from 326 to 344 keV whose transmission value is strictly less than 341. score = 337.0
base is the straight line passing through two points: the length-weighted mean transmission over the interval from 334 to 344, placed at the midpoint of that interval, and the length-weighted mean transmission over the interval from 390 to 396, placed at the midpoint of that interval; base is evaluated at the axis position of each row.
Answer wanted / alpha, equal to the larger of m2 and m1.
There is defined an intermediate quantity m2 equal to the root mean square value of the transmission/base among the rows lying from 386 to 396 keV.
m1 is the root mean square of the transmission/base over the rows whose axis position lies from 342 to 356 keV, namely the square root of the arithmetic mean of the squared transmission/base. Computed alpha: 1.01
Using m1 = 0.98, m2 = 1.005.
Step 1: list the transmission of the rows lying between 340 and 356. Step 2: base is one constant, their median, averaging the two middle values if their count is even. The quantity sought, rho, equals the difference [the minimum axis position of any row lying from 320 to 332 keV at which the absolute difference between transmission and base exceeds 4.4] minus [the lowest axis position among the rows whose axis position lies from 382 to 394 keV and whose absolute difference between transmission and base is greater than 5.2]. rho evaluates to -62 keV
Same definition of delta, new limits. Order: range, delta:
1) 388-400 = 359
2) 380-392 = 369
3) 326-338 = 343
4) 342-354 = 344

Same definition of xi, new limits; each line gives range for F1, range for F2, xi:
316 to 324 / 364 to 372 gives 688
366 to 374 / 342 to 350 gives 682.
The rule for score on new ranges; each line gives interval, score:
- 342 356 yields 347.0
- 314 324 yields 323.0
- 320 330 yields 327.0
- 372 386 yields 373.0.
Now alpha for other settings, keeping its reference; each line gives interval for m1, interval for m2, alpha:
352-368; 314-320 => 1.07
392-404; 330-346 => 1.00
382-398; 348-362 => 1.00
